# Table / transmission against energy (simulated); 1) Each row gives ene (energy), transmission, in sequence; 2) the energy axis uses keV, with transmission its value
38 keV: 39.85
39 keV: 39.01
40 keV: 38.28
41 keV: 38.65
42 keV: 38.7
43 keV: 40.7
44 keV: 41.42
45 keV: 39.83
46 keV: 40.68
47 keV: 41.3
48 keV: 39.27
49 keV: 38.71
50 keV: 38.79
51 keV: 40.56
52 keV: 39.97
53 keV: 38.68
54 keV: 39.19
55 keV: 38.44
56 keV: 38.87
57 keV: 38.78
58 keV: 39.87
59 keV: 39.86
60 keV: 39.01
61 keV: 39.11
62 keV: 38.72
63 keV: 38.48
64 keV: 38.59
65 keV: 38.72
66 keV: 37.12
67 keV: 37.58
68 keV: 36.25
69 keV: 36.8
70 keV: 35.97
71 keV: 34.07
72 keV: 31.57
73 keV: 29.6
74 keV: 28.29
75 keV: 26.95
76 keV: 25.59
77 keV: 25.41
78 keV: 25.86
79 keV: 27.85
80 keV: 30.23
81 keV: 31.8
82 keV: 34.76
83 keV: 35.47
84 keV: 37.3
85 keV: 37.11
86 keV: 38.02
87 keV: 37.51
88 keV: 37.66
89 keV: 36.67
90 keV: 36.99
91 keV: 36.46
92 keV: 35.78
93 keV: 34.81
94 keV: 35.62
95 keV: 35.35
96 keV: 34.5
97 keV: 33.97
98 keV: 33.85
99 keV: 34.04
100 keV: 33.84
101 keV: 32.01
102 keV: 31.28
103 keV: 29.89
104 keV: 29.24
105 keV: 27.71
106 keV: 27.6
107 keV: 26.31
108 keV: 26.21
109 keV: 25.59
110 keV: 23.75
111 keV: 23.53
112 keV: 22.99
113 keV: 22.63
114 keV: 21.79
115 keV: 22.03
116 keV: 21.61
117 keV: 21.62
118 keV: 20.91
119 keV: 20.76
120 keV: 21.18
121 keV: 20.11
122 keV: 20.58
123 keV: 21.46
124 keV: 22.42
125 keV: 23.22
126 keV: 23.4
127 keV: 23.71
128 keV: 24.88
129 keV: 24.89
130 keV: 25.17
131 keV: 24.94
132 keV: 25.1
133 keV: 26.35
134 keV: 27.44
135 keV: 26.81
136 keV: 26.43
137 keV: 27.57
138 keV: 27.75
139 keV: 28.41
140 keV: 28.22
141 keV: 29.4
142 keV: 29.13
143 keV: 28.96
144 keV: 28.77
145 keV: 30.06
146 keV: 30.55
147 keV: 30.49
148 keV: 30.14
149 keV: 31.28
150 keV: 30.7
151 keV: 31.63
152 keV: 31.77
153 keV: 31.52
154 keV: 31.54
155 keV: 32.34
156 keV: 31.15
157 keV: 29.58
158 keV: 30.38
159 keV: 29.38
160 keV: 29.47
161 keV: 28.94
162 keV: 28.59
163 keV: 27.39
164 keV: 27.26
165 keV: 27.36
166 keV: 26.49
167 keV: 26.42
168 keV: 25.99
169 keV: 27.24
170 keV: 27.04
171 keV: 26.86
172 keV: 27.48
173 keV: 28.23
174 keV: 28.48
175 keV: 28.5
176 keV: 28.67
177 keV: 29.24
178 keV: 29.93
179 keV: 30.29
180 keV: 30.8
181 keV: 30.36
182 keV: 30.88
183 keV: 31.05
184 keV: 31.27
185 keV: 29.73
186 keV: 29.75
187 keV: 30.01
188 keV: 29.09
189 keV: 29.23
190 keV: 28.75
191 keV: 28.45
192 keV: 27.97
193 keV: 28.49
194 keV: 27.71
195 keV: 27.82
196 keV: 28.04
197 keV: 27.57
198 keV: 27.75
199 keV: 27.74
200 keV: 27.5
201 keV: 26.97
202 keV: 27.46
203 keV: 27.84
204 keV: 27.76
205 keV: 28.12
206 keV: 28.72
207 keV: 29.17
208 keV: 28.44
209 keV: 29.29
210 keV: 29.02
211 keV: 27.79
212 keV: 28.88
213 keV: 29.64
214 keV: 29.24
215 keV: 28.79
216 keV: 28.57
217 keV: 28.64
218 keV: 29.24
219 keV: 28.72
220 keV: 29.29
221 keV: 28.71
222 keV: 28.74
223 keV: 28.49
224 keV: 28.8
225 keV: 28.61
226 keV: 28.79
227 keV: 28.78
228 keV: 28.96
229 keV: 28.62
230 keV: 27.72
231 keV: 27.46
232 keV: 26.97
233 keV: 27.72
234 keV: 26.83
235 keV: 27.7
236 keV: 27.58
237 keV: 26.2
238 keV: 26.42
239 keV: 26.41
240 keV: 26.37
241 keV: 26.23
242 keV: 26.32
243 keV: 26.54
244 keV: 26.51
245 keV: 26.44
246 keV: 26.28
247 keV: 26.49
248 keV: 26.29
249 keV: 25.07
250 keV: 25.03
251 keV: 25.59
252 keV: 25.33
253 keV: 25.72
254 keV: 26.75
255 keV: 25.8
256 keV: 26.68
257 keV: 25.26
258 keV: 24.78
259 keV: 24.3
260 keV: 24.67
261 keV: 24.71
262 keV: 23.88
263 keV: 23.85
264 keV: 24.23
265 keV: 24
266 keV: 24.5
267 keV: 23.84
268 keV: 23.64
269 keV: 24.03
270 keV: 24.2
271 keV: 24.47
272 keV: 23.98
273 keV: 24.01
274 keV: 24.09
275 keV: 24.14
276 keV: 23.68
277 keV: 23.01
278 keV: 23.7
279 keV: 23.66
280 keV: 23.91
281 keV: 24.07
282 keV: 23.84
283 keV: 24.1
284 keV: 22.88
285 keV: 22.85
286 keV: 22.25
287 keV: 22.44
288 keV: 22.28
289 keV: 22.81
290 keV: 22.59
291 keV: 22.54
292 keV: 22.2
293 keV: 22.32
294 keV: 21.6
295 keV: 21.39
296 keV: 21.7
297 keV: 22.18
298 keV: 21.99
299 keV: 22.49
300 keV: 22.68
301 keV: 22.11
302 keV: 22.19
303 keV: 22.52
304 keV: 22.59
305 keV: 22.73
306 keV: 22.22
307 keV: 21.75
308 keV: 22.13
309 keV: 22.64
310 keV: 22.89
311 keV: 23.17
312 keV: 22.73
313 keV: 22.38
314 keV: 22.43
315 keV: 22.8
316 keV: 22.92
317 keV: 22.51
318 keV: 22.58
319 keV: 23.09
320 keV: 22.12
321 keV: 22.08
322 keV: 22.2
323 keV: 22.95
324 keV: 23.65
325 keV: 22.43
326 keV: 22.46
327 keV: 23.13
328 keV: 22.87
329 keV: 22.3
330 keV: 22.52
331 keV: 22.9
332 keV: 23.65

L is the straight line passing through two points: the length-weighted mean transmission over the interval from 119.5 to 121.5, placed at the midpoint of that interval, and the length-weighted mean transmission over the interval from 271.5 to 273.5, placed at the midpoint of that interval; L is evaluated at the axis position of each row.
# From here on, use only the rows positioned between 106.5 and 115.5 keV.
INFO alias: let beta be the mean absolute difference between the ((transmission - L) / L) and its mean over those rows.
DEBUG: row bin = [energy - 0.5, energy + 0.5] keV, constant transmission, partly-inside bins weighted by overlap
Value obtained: 0.073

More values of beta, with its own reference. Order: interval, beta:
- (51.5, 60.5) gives 0.025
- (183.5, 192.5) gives 0.036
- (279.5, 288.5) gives 0.031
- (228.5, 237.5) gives 0.023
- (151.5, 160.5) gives 0.048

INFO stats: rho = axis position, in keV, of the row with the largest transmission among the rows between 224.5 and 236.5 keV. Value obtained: 228 keV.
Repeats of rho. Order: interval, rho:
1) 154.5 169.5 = 155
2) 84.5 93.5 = 86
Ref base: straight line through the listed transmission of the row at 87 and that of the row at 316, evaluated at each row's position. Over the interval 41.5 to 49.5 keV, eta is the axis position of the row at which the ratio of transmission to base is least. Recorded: 42 keV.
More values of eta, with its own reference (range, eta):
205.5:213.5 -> 211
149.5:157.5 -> 157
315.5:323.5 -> 320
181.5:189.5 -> 188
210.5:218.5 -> 211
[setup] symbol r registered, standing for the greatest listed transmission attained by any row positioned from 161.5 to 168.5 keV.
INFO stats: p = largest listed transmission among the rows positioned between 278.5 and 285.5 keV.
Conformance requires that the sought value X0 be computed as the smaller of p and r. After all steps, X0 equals 24.1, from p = 24.1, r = 28.59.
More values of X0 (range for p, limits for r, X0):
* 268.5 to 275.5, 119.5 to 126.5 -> 23.4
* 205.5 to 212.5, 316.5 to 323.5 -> 23.1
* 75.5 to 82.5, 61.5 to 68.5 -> 34.8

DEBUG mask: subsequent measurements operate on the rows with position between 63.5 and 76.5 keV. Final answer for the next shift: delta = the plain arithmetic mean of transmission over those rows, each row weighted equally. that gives 34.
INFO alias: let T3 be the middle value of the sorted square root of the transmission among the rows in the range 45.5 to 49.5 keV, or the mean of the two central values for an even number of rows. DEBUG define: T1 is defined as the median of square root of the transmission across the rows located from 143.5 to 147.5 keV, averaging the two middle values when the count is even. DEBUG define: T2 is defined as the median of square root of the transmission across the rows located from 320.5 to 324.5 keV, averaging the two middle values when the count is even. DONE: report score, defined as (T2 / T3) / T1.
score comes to 0.137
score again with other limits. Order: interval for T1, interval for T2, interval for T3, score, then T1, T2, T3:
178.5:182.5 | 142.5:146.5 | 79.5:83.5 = 0.170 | 5.5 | 5.4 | 5.8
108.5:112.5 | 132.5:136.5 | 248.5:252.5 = 0.211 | 4.9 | 5.2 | 5.0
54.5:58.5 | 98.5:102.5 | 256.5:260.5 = 0.185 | 6.2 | 5.7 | 5.0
